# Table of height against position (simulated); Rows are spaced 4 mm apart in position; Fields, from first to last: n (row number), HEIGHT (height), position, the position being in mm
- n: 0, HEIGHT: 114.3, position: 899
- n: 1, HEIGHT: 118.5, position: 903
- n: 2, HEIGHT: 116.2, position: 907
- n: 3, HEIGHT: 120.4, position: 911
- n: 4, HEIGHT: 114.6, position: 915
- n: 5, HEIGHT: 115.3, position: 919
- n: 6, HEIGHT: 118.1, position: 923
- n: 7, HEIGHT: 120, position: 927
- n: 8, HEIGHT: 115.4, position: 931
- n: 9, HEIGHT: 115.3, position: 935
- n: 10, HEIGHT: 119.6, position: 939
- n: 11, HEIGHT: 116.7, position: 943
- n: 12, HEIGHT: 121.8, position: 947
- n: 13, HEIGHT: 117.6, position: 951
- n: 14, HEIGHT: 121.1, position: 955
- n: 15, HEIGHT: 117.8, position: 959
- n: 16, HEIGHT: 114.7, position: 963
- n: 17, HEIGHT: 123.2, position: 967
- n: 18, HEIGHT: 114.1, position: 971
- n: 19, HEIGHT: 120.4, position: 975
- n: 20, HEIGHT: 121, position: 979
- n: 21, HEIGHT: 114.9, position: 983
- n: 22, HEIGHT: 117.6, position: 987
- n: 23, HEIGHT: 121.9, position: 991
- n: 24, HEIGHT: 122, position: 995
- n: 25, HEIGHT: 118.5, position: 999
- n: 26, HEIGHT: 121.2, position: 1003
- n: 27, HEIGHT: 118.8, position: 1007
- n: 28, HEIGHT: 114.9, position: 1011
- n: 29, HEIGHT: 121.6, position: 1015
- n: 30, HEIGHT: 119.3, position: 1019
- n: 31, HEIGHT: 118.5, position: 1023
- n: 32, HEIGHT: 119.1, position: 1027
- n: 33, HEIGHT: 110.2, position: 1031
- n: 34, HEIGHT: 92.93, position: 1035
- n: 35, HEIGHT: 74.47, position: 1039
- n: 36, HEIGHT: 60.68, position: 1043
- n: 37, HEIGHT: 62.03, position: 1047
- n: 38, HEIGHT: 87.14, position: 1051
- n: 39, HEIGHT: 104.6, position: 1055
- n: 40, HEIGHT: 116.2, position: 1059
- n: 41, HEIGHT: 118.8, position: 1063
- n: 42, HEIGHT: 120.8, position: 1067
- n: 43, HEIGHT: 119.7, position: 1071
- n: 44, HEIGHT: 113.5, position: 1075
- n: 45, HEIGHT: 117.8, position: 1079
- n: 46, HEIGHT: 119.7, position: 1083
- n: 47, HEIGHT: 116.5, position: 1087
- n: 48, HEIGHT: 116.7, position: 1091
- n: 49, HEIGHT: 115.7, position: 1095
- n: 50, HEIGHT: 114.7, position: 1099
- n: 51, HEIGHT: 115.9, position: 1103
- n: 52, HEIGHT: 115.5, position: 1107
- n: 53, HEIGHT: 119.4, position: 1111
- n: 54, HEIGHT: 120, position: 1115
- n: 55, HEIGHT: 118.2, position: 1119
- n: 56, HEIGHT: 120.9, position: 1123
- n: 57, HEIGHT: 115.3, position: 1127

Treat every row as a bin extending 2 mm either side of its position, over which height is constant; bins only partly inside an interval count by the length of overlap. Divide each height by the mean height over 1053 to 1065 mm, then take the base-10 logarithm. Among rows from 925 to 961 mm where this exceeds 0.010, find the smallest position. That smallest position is 927 mm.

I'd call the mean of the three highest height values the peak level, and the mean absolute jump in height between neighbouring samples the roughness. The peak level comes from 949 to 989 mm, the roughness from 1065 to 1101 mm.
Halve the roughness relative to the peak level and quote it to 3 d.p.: 0.010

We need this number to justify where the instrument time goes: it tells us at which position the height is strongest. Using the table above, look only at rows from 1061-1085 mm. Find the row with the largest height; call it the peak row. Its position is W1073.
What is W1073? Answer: 1067 mm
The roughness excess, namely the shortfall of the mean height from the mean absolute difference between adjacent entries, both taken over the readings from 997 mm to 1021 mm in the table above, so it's -115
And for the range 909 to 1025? -115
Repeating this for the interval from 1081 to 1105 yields -115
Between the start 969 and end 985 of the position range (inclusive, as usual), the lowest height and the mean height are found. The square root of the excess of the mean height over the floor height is 1.87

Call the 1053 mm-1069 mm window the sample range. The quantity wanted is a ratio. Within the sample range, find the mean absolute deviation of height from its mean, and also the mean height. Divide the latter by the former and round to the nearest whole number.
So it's 22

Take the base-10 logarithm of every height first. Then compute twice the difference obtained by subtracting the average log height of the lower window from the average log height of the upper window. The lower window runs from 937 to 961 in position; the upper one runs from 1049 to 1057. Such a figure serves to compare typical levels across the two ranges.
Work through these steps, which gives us -0.19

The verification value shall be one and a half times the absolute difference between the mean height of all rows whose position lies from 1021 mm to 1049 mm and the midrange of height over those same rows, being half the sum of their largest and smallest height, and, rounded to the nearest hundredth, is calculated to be 1.86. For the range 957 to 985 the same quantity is 0.95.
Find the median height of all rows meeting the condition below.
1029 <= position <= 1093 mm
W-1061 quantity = 115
